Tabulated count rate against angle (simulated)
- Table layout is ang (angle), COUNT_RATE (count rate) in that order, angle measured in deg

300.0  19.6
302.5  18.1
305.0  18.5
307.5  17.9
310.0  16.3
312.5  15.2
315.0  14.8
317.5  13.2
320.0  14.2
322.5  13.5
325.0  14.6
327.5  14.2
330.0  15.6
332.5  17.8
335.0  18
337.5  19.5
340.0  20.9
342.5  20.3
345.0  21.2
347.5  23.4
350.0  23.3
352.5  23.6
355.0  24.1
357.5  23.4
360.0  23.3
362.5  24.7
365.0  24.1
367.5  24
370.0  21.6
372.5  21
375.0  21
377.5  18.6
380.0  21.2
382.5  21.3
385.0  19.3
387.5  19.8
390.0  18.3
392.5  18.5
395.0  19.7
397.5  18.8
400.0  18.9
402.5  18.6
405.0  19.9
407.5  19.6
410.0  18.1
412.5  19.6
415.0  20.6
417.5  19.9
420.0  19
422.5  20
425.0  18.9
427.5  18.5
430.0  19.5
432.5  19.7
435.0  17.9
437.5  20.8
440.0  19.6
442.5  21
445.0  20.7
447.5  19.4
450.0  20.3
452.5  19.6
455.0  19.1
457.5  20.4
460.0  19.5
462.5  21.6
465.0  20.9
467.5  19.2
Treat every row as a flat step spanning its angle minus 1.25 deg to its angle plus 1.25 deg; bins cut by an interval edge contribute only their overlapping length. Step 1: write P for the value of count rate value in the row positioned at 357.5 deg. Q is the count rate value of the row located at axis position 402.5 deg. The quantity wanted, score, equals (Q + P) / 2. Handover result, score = 21.0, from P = 23.4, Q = 18.6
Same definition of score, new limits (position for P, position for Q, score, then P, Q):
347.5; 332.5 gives 20.6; 23.4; 17.8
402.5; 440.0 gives 19.1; 18.6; 19.6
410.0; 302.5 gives 18.1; 18.1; 18.1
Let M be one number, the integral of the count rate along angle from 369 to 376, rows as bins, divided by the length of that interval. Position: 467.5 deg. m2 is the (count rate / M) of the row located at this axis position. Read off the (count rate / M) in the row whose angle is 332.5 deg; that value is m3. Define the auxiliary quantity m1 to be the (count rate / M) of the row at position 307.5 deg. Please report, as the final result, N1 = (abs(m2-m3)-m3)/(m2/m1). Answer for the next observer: -0.72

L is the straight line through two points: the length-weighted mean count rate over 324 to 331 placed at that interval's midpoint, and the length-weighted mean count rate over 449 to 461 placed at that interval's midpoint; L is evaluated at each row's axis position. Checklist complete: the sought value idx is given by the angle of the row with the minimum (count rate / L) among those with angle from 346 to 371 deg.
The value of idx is 370.0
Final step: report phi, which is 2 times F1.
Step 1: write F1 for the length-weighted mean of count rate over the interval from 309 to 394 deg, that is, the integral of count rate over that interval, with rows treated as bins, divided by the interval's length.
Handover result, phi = 39.1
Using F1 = 19.5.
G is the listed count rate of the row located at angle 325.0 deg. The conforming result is 14.6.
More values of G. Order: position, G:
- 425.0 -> 18.9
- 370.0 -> 21.6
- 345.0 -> 21.2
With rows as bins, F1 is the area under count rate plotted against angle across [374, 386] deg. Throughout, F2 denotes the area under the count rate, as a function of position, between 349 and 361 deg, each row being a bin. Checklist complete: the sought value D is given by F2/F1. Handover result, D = 1.16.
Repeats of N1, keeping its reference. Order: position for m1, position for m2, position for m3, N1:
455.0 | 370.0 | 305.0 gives -0.64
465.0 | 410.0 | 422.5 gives -0.99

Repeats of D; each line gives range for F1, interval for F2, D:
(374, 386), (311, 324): 0.76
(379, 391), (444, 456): 0.99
